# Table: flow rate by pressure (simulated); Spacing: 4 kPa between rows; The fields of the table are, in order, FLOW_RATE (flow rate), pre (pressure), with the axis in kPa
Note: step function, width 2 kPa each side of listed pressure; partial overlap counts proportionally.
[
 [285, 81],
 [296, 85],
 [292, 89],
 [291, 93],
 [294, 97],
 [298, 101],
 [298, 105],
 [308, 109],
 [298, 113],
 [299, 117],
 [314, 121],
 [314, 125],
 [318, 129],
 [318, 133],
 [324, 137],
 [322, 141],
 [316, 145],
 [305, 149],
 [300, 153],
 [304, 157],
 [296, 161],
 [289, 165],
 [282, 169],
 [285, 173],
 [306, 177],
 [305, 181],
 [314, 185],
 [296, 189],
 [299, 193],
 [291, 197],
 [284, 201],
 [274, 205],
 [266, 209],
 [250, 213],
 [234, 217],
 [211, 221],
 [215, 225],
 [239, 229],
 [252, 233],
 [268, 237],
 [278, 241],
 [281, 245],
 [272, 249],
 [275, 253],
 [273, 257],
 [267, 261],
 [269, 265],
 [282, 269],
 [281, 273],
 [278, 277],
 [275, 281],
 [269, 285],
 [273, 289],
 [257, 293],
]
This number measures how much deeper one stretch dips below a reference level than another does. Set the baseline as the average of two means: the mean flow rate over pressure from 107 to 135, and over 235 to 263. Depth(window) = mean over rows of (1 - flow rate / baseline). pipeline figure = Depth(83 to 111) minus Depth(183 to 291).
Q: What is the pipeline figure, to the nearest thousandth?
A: -0.095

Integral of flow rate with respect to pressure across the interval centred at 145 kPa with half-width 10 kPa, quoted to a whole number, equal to 6268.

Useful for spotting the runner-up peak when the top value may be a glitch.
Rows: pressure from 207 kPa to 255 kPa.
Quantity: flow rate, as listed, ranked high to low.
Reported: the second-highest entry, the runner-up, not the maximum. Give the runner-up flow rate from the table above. 278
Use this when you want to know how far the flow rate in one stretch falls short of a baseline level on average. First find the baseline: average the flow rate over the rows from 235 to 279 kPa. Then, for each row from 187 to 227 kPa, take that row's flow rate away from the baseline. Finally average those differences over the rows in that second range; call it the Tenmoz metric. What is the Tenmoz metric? 13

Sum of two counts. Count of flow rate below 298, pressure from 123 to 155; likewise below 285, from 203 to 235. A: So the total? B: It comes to 8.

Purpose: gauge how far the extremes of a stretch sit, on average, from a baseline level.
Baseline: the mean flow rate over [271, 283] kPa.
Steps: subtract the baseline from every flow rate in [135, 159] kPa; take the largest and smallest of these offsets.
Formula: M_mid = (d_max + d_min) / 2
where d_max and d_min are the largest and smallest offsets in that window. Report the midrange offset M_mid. 34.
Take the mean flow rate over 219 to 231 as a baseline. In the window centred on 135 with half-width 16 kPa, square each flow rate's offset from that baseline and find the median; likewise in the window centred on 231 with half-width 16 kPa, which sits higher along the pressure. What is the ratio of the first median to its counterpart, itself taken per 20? 0.745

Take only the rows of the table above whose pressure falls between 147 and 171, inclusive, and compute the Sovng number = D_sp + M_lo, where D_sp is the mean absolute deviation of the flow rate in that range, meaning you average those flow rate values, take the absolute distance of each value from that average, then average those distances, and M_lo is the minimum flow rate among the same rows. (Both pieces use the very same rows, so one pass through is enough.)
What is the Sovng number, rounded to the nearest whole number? 289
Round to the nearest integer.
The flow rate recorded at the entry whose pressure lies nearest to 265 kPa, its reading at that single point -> 269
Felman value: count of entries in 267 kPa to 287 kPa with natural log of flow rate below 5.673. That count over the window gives 5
